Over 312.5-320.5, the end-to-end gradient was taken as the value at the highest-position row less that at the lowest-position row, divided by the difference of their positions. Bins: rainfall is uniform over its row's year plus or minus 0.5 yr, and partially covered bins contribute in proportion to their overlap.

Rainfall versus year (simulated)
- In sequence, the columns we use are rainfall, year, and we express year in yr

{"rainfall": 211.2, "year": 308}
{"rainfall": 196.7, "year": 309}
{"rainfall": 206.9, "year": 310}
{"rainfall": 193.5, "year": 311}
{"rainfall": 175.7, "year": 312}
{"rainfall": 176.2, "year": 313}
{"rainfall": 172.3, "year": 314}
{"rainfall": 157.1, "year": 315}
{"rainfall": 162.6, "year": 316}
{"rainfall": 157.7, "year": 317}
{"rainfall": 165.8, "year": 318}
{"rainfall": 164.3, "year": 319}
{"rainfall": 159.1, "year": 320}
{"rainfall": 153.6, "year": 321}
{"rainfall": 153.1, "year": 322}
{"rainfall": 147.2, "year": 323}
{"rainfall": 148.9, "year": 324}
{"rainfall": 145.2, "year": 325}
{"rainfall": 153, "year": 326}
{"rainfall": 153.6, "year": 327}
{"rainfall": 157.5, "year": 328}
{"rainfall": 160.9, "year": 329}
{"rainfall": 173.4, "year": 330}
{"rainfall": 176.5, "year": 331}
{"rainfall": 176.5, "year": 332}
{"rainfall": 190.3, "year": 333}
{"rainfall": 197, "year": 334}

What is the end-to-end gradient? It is -2.4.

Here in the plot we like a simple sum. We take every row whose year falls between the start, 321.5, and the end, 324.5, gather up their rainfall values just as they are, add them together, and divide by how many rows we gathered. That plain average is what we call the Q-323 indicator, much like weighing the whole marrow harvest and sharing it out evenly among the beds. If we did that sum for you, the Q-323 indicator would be 150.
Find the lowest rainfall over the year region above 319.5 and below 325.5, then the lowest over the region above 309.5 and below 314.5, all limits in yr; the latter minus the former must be 27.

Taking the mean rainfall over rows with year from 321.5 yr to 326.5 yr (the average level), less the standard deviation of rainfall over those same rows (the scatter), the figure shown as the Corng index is 146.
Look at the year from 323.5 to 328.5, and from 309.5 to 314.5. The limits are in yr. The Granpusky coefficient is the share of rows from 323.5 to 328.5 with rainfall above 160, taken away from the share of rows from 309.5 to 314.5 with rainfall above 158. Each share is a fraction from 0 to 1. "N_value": 1.0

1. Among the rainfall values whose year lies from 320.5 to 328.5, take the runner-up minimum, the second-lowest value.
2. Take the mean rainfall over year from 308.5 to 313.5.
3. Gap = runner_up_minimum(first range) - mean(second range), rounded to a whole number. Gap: -43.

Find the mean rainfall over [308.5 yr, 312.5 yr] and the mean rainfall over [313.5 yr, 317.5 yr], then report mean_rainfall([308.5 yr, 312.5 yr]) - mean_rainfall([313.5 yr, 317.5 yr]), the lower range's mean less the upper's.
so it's 31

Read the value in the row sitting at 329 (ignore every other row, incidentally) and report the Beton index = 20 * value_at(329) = 3218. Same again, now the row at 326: 3060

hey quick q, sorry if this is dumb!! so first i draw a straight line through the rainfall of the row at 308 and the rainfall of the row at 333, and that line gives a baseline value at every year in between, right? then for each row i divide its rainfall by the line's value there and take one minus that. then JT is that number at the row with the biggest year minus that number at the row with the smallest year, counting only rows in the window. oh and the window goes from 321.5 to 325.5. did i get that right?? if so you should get 0.03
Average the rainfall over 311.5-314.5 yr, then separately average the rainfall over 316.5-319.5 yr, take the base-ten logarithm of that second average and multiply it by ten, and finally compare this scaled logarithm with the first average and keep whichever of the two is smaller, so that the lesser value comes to 22.1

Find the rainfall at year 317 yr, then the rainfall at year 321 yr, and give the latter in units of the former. 0.97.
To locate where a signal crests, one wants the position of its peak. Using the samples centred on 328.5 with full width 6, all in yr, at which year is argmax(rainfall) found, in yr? 331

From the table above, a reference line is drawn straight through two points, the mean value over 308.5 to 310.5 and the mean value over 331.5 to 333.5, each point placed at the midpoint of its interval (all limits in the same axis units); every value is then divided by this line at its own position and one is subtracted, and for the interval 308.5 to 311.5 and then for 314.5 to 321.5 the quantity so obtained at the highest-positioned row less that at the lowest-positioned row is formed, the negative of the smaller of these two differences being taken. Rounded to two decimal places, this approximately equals 0.01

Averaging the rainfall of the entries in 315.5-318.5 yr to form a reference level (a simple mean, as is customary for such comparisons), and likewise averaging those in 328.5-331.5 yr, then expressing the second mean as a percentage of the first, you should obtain 105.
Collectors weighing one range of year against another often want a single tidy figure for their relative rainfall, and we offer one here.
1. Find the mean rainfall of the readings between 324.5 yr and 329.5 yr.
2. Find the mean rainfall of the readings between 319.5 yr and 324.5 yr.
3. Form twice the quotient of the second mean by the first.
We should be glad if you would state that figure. 2.0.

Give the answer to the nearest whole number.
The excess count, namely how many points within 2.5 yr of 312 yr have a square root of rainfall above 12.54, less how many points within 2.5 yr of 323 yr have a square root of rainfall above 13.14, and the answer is 5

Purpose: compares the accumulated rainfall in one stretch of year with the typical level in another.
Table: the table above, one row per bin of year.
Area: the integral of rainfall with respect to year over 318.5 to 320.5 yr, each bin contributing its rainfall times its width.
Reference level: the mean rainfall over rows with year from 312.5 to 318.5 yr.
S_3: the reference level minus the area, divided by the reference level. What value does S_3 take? -1.0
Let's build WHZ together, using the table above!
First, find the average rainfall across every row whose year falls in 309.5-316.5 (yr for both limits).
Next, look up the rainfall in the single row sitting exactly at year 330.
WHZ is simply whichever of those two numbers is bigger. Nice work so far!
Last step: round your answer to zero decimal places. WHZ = 178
